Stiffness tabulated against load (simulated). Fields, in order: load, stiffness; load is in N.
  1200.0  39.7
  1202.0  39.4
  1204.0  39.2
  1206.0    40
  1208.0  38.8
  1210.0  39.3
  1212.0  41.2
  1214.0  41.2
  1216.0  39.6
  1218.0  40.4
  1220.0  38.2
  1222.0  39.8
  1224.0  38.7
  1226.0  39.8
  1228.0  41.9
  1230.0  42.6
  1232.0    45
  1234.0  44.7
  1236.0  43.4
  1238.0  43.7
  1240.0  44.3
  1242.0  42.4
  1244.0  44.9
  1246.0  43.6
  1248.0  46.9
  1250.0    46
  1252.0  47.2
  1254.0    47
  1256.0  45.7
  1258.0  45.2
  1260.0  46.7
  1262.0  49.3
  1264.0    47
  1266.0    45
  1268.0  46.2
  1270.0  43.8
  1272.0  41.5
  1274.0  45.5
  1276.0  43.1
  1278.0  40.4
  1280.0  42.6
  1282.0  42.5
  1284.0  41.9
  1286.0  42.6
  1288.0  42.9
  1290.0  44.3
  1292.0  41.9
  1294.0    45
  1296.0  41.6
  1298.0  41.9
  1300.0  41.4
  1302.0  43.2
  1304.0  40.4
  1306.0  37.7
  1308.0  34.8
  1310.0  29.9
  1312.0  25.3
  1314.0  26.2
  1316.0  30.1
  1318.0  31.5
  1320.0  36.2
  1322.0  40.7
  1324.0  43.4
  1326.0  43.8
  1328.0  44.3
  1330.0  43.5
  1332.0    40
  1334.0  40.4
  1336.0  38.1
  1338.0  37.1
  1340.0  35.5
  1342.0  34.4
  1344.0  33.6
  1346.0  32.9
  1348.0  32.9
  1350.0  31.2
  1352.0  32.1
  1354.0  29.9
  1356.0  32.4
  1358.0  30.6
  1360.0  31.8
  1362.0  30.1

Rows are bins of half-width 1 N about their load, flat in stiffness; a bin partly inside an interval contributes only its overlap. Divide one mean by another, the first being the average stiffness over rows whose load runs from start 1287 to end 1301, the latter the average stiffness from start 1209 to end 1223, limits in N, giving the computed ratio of 1.07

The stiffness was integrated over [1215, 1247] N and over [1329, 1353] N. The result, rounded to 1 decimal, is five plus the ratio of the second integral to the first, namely 5.6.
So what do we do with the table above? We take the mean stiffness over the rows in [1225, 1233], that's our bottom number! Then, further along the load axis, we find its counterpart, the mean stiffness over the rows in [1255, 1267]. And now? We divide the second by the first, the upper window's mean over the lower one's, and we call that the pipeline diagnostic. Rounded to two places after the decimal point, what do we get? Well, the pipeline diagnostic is 1.10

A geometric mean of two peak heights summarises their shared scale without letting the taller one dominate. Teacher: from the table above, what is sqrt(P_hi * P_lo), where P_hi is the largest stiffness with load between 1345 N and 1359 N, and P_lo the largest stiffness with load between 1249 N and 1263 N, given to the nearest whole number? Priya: 40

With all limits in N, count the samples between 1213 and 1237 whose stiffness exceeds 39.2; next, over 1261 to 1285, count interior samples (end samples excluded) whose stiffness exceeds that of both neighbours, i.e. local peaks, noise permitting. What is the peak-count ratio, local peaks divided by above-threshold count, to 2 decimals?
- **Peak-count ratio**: 0.30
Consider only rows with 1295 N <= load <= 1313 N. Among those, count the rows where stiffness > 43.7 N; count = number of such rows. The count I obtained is 0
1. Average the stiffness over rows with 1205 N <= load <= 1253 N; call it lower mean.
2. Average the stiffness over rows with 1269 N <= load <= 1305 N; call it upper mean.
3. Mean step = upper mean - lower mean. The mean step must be 0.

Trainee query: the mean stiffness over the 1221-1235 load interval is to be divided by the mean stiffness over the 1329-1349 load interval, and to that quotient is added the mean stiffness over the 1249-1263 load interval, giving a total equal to 47.9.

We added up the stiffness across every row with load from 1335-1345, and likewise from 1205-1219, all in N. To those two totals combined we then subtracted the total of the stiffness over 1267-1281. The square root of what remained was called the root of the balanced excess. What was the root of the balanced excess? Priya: 12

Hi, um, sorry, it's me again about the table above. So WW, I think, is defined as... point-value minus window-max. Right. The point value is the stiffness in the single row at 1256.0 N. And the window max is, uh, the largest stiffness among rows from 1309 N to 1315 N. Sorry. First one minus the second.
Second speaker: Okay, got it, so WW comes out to 16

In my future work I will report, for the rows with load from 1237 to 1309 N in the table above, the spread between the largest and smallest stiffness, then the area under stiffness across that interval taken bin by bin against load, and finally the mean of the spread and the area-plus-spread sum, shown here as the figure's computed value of 1585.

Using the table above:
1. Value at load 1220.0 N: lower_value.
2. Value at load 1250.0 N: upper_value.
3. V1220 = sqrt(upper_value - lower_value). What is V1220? 2.8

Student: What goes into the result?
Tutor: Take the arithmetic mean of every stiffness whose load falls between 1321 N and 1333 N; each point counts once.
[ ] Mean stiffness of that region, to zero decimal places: 43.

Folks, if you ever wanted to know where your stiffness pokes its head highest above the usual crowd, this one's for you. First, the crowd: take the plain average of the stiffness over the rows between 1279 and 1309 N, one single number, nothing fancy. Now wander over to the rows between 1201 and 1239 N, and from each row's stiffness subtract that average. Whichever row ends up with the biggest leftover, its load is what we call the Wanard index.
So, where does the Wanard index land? 1232.0 N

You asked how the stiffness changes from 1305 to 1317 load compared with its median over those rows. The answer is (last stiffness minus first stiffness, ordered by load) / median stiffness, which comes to -0.25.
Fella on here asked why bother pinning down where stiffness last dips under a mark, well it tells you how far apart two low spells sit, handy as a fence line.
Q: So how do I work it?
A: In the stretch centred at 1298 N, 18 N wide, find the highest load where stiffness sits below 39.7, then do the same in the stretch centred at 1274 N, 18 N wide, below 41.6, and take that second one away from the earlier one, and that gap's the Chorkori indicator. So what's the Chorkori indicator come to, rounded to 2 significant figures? 28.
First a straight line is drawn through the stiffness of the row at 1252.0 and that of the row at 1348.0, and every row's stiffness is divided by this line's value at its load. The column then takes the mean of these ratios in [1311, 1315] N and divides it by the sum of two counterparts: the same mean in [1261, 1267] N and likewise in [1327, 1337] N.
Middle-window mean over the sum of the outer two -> 0.31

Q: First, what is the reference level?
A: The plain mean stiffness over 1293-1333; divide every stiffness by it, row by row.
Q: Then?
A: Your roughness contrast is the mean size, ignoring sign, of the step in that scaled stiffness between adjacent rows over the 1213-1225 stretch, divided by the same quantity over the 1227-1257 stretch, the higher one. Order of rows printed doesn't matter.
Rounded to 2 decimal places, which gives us 1.12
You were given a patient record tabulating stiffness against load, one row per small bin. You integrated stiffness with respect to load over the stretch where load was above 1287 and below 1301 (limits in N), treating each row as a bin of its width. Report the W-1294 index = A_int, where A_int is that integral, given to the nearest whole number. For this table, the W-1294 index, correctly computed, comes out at 598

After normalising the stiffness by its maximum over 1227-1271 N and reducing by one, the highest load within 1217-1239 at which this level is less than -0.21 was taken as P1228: 1224.0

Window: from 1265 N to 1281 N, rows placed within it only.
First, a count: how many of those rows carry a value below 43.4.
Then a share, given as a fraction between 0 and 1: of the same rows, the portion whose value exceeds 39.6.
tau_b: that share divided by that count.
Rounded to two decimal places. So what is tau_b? 0.25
